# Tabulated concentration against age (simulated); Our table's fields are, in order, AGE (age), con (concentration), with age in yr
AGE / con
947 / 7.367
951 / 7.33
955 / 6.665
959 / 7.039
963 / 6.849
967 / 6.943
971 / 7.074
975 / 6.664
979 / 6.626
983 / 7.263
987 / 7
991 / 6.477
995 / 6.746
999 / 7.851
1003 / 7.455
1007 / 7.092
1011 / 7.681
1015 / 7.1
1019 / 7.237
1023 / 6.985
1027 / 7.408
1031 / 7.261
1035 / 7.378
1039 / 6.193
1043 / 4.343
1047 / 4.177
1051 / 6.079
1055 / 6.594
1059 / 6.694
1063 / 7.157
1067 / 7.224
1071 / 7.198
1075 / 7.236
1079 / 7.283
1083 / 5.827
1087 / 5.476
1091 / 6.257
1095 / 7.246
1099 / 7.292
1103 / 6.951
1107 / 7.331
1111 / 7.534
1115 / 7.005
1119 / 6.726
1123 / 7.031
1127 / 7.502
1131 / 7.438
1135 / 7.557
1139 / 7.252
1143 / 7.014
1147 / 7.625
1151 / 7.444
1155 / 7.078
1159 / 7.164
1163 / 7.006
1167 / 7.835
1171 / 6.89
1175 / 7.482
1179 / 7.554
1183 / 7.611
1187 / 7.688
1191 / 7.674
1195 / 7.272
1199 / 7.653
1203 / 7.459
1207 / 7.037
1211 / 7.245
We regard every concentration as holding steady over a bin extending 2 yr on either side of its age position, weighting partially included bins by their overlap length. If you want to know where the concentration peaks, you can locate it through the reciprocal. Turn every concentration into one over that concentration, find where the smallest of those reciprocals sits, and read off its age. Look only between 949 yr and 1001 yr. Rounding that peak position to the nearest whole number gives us 999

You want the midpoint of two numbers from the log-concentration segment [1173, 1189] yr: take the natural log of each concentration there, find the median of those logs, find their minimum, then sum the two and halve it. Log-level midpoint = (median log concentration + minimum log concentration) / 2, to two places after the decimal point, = 2.02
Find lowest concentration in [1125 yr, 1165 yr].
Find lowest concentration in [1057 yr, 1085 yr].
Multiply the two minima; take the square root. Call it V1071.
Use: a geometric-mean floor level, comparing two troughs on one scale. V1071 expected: 6.4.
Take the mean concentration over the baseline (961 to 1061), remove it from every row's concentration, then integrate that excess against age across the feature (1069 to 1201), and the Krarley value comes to 55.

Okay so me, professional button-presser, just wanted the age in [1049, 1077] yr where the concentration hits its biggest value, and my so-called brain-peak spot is 1075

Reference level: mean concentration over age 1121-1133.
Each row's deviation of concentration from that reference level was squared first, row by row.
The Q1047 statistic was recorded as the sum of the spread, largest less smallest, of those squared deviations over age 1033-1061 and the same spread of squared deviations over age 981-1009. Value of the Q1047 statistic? 10.6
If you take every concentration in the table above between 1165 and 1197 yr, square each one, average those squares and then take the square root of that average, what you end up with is 7.51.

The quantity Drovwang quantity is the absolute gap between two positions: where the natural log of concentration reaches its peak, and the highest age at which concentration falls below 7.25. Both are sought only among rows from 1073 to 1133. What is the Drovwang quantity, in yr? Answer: 12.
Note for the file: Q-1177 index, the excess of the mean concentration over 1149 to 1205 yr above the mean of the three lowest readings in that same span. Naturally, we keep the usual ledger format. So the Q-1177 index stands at 0.42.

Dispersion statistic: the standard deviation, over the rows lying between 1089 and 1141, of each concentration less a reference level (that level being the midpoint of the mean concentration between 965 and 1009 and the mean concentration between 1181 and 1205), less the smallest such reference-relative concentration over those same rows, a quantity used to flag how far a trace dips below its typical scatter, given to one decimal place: 1.4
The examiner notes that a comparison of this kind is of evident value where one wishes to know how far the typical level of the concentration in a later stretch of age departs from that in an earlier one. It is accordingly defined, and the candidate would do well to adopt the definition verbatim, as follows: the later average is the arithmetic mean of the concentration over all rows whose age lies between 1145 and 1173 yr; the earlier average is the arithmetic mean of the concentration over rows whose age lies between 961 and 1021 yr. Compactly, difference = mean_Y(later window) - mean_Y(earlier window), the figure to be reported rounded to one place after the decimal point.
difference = 0.2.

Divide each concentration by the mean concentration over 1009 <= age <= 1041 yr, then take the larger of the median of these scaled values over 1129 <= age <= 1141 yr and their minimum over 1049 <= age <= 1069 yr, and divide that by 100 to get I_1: 0.0104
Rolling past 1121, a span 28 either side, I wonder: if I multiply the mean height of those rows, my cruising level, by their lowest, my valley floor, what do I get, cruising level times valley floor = 49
